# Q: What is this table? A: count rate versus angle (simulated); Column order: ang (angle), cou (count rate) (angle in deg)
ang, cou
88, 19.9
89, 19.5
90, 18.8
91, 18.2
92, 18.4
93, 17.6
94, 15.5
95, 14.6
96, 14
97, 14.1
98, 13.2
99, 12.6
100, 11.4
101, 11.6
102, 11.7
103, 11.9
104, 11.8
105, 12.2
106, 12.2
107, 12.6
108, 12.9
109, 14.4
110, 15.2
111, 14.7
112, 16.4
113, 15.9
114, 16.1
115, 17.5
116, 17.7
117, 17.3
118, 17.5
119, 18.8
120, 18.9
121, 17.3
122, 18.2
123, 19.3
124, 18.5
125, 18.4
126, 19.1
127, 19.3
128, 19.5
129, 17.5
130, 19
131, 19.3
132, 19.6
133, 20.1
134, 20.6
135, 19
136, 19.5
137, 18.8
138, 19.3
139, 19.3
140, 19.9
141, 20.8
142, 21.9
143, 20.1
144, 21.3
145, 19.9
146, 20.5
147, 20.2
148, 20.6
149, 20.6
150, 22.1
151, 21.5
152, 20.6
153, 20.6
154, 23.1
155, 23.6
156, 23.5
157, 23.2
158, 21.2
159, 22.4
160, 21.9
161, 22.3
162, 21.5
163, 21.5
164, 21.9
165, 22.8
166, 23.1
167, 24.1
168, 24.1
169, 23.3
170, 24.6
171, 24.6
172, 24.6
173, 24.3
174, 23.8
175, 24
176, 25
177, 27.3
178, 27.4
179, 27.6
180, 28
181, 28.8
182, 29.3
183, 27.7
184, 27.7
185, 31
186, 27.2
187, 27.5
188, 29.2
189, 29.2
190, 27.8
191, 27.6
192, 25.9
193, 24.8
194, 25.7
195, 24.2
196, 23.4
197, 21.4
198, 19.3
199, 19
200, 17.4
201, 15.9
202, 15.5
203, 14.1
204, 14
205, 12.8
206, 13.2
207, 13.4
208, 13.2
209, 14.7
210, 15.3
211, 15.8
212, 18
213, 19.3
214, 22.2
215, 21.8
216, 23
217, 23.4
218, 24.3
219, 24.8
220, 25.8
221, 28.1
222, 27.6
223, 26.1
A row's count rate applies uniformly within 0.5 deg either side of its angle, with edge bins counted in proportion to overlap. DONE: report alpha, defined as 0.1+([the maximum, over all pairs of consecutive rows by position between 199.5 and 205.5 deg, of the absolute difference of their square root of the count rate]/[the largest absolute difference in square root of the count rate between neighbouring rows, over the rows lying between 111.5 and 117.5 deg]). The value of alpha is 1.2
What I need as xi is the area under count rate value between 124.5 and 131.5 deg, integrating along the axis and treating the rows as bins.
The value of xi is 132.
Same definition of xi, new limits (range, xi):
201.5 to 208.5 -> 96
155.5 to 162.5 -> 156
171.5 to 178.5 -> 176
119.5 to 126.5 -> 130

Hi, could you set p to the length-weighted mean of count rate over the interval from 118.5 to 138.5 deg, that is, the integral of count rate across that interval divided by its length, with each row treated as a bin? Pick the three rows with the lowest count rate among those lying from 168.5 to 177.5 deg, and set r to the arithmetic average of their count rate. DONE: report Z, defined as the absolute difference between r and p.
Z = 4.7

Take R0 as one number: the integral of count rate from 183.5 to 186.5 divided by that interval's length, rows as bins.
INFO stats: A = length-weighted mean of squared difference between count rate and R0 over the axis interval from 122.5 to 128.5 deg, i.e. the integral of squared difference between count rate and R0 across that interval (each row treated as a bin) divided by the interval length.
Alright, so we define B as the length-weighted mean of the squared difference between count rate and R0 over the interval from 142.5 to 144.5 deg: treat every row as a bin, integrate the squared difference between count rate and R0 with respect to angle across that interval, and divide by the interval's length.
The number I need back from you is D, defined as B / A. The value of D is 0.7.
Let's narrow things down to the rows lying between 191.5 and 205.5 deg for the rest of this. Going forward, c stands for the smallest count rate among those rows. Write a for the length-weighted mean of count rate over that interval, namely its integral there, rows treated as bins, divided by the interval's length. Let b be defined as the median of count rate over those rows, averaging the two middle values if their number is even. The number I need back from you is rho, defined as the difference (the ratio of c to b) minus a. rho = -18.9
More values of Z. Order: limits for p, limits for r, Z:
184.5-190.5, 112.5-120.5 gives 12.2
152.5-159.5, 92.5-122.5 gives 10.9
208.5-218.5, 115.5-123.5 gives 2.4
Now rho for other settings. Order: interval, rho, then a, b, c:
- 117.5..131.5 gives -17.7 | 19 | 19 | 17.3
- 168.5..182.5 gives -25.0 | 26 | 25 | 23.3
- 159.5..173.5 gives -22.3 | 23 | 23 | 21.5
